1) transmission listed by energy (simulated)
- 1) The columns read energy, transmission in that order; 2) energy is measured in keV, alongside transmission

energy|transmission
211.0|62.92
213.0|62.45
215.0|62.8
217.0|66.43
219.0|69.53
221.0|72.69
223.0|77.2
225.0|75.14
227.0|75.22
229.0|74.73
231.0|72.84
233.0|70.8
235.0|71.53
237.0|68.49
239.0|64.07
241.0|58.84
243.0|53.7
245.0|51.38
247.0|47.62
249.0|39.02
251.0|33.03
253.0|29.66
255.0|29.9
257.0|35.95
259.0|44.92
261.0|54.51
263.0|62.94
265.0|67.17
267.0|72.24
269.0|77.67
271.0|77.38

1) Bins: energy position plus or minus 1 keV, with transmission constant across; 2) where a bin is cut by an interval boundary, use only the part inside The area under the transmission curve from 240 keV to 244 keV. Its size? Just 225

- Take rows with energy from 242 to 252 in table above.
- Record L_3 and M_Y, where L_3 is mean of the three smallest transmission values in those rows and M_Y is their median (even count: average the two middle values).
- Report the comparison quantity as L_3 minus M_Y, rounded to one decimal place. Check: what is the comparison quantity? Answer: -7.7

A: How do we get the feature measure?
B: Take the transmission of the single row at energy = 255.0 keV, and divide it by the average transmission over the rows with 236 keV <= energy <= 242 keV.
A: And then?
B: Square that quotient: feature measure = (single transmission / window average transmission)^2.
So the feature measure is 0.22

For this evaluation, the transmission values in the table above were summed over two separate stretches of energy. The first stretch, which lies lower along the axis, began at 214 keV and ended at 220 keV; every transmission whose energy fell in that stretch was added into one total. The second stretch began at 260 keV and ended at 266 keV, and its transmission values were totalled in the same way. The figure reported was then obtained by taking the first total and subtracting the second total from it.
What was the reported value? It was 14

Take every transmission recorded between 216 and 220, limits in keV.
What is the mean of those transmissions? 68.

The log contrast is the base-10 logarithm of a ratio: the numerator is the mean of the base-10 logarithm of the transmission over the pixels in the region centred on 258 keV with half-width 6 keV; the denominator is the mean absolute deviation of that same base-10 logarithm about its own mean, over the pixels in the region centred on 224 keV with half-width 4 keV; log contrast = 2.4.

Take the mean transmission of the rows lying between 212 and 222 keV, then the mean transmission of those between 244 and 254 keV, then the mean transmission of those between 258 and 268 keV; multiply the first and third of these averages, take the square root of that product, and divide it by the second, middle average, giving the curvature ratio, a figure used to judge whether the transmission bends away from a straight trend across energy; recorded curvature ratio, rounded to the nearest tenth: 1.6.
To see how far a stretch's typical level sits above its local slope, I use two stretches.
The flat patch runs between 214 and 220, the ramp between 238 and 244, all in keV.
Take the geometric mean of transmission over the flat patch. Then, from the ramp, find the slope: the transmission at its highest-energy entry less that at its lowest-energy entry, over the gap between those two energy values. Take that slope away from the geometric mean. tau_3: 69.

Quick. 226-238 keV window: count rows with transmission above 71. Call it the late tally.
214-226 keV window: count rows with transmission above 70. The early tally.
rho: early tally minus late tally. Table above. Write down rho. -1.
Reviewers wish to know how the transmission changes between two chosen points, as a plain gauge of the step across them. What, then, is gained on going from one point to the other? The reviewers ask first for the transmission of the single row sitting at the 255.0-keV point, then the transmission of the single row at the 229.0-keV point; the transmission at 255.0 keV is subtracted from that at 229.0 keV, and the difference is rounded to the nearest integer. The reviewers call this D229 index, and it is 45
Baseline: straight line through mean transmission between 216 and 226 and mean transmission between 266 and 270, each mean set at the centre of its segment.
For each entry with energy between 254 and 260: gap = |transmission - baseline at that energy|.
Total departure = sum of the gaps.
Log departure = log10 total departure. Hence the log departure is 2.0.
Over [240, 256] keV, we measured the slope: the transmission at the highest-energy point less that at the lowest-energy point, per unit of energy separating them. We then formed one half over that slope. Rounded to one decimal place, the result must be -0.2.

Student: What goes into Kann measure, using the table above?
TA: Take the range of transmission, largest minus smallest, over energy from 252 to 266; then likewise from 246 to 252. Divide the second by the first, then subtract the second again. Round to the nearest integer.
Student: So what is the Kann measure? -14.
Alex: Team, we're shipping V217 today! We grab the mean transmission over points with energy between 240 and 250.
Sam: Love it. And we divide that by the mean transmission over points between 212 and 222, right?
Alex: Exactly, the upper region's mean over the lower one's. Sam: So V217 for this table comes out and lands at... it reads 0.75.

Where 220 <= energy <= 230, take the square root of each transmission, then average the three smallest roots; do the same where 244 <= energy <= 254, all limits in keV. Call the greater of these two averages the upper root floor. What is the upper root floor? 8.6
